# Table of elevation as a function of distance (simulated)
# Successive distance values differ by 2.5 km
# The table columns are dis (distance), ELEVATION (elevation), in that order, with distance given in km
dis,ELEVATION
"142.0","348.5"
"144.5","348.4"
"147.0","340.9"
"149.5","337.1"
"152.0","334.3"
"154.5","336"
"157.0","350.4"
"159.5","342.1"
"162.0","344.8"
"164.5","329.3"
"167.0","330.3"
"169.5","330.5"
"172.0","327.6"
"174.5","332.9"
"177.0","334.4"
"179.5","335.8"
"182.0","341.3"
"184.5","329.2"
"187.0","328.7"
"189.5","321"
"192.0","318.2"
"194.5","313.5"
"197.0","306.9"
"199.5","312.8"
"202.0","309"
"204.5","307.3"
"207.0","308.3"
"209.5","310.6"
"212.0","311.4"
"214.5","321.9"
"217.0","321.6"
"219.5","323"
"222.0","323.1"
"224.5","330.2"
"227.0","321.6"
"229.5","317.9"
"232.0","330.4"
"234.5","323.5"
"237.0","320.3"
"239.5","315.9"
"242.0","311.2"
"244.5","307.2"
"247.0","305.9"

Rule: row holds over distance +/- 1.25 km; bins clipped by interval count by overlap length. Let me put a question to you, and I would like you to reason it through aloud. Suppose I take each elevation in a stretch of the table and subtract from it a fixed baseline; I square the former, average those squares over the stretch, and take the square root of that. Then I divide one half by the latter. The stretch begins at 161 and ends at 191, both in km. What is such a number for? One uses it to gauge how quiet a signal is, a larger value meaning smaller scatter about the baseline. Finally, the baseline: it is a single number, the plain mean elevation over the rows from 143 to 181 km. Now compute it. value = 0.064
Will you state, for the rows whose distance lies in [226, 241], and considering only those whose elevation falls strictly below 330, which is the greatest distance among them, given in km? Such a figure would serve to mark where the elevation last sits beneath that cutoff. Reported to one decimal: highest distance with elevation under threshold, 239.5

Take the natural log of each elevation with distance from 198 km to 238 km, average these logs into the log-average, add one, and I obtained 6.76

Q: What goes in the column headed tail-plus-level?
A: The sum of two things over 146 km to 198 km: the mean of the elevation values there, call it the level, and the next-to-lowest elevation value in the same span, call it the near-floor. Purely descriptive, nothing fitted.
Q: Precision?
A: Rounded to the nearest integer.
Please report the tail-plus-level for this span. 645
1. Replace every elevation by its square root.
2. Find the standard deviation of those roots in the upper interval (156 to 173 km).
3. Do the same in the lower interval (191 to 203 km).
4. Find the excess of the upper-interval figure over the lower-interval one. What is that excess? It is 0.12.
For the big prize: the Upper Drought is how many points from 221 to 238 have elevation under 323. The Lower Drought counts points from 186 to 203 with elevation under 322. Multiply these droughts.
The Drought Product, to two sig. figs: 18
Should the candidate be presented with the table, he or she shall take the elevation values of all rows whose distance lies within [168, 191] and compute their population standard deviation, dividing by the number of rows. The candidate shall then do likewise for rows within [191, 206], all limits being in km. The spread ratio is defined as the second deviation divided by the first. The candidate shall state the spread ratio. 0.74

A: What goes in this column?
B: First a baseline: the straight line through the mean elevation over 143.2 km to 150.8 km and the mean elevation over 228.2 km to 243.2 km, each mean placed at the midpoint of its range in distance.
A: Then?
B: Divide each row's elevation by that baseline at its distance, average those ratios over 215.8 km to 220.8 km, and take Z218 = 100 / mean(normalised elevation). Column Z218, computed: 100.6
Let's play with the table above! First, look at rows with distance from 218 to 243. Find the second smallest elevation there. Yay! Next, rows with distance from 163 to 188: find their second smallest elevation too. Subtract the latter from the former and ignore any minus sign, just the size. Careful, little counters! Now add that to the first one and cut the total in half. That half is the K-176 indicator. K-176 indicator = 164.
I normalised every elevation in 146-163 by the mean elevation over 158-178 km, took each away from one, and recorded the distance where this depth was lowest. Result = 157.0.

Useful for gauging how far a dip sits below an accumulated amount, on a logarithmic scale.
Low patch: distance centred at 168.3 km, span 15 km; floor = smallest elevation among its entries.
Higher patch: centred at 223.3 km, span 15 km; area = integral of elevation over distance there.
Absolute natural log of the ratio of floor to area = 2.69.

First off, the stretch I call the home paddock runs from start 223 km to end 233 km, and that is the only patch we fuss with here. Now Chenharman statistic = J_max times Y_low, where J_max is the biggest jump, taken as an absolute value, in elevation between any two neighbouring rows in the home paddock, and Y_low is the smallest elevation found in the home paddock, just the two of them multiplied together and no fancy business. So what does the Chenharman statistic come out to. 3974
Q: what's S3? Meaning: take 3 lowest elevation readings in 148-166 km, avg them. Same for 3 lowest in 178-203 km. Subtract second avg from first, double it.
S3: 47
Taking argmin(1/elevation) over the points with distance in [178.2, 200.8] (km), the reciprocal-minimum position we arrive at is 182.0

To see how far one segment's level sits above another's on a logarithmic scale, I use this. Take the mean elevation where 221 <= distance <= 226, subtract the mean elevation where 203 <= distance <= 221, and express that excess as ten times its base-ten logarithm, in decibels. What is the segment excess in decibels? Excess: 10.7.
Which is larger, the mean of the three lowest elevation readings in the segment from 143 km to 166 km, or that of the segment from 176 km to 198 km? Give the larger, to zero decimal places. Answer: 333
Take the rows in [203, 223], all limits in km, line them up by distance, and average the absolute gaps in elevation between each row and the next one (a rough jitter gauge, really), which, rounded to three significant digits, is 2.34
